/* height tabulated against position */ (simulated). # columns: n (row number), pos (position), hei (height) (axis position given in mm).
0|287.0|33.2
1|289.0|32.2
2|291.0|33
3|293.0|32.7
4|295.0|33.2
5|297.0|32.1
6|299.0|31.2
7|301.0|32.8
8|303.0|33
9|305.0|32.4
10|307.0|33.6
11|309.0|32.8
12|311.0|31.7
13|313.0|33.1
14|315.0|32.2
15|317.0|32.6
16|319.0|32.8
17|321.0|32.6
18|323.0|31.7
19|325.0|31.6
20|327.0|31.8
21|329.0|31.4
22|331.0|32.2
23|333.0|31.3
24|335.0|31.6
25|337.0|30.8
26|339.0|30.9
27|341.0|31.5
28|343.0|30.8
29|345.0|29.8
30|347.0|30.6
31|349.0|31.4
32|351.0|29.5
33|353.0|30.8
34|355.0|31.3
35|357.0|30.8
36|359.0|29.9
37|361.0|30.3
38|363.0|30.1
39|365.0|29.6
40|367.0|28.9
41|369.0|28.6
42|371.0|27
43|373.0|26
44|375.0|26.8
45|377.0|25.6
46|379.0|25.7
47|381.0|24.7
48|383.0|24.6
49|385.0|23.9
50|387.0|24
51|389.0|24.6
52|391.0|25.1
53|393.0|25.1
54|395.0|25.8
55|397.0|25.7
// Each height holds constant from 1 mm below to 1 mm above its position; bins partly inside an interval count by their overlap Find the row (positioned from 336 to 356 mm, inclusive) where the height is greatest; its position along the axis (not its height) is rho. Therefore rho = 341.0 mm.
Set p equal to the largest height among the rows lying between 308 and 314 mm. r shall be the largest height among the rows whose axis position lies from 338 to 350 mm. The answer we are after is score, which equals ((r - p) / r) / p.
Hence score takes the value -0.0015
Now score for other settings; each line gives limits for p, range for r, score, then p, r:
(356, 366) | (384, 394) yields -0.0074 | 30.8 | 25.1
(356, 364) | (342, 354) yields 0.0006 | 30.8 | 31.4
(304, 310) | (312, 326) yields -0.0004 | 33.6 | 33.1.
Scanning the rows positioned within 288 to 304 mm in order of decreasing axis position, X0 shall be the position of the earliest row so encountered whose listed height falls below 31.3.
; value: 299.0 mm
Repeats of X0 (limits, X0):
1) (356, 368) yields 367.0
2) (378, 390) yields 389.0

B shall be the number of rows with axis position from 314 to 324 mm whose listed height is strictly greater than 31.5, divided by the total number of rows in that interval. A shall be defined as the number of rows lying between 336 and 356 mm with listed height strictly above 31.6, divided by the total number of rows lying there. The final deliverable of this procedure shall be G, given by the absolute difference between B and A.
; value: 1.0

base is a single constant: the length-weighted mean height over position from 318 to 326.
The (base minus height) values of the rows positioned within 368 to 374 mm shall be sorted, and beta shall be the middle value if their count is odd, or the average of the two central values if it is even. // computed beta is 5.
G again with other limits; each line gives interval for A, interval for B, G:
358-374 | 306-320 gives 1.0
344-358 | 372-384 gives 0.0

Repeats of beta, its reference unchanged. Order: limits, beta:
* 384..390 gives 8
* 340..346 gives 1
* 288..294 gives -1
